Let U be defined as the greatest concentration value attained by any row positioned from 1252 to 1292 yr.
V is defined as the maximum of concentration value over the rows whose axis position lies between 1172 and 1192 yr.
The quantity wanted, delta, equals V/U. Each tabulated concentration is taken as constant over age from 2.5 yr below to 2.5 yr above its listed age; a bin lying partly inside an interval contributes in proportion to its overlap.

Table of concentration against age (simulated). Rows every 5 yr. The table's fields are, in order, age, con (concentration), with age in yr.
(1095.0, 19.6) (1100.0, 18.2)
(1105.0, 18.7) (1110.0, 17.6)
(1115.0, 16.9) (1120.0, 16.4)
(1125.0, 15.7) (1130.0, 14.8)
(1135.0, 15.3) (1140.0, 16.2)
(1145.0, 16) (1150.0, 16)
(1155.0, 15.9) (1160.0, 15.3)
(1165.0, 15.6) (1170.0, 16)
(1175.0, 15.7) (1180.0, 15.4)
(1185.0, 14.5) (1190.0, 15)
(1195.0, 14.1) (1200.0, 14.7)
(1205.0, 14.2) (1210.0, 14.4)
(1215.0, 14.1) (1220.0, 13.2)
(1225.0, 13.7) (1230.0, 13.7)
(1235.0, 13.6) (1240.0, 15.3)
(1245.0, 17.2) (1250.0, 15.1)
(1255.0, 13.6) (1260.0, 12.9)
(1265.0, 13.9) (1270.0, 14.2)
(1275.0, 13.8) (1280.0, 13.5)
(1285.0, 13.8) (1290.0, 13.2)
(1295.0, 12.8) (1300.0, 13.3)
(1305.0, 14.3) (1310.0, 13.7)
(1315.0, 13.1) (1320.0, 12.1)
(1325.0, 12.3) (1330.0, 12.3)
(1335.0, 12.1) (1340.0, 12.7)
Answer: 1.11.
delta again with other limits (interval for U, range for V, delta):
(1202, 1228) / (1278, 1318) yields 0.99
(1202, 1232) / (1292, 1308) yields 0.99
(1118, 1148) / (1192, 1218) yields 0.90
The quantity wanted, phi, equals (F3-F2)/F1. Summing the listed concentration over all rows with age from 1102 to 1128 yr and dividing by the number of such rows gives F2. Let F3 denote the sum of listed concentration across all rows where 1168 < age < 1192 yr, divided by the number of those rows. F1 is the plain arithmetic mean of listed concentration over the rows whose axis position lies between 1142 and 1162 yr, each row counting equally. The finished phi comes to -0.11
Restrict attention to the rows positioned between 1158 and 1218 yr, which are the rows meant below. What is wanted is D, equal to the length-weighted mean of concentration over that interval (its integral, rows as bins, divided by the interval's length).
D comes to 14.9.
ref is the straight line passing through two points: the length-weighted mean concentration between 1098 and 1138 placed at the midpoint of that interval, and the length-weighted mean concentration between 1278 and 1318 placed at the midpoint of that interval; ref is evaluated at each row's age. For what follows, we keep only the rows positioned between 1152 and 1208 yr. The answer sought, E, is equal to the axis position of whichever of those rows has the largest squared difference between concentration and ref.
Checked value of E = 1195.0 yr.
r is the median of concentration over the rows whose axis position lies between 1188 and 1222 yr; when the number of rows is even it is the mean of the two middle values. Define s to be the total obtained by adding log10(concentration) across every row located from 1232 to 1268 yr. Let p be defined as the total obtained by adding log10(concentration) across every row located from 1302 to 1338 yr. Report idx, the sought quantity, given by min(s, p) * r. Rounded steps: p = 7.75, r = 14.2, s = 8.12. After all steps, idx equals 110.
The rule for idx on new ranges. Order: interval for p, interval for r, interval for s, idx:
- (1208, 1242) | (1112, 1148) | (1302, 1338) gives 124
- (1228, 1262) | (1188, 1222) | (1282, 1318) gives 112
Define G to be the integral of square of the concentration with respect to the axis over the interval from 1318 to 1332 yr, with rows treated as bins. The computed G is 2096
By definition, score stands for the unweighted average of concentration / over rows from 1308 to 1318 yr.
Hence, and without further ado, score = 13.4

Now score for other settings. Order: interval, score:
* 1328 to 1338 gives 12.2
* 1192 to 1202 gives 14.4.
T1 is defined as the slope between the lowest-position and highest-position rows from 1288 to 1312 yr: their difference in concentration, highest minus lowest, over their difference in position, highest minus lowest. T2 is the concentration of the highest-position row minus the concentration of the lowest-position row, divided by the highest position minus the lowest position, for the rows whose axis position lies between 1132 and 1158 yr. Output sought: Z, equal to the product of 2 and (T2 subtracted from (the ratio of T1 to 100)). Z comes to -0.06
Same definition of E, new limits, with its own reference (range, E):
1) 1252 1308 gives 1260.0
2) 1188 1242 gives 1220.0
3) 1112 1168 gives 1130.0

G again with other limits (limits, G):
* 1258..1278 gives 3766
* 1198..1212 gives 2914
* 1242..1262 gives 4410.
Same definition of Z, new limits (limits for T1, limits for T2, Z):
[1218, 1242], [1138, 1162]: 0.09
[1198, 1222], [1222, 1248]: -0.35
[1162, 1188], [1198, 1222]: 0.15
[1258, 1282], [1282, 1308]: -0.05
